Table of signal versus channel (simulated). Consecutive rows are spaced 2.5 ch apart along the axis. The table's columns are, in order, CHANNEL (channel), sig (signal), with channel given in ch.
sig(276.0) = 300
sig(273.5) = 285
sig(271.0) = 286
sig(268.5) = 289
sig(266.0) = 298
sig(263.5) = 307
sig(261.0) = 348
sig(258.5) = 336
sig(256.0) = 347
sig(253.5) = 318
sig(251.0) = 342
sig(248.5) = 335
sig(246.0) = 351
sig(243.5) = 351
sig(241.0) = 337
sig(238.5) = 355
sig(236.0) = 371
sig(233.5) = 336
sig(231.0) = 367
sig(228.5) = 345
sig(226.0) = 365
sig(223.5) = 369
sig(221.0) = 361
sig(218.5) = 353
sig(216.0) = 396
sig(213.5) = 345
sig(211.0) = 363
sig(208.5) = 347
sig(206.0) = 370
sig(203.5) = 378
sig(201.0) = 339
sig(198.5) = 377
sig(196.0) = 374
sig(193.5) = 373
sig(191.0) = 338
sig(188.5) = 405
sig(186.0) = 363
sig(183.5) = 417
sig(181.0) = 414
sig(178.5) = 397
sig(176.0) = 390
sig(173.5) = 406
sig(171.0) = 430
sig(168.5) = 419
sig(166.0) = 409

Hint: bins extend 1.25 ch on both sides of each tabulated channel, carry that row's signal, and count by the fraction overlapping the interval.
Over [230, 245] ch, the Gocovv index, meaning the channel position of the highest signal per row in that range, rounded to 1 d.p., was 236.0 ch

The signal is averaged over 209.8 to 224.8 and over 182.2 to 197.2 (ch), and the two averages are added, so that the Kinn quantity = 743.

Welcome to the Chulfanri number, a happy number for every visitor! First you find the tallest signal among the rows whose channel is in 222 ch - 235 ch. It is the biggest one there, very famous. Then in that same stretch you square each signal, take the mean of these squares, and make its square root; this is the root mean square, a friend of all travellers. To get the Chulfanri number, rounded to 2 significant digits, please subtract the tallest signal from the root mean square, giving -12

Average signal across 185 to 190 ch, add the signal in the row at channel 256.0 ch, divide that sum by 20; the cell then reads 36.5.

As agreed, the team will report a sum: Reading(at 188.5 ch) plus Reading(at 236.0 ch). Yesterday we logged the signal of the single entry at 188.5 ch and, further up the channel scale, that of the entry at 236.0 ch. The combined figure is 776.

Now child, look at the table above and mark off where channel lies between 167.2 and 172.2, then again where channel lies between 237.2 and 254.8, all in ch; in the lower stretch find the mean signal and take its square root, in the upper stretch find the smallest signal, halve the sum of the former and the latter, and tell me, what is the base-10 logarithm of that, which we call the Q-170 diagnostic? 2.23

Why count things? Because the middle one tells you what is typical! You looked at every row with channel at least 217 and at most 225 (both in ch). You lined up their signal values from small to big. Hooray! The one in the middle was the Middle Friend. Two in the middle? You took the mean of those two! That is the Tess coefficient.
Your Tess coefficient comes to 361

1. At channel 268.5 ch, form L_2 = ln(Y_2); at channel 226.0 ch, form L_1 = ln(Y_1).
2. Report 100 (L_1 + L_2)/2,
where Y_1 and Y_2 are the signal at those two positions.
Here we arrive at 578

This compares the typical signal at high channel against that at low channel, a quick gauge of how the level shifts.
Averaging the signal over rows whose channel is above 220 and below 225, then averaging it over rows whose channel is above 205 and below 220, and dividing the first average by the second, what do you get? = 1.01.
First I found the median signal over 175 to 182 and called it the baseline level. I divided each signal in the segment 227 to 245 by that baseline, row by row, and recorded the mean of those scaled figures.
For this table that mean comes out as 0.89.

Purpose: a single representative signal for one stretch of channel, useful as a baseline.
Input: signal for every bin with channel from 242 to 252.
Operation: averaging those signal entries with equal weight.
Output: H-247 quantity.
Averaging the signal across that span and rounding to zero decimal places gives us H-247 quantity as 345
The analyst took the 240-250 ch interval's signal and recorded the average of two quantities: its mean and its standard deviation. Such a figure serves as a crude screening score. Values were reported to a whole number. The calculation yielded 176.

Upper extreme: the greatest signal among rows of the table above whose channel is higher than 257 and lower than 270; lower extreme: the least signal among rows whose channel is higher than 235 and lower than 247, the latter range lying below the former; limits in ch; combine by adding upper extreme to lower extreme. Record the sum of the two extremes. 685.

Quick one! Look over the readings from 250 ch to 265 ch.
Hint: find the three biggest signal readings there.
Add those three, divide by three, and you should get 346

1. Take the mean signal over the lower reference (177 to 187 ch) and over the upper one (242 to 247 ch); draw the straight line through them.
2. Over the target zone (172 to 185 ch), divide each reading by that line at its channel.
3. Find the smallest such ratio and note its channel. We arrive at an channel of 176.0 ch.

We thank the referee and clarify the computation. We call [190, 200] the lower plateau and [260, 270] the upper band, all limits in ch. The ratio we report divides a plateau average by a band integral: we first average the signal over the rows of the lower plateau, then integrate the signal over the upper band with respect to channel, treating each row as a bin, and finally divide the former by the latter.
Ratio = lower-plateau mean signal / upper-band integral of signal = 0.118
